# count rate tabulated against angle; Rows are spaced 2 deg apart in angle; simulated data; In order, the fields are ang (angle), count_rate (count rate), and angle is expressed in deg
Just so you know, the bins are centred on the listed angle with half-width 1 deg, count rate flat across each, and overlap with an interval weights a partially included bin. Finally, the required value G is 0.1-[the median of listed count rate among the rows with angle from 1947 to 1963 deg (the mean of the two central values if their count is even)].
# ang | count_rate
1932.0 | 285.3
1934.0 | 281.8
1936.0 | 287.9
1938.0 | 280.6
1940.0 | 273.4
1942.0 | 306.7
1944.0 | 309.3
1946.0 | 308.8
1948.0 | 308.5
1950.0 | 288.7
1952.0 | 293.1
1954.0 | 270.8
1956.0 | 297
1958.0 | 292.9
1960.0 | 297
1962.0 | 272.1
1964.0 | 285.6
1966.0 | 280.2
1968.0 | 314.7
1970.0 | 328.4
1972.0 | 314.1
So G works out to -293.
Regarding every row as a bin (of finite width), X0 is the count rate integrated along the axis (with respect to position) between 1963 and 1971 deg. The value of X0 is 2418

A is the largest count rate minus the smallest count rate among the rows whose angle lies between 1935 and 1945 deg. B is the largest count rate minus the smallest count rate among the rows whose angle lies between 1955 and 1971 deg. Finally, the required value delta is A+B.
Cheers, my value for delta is 92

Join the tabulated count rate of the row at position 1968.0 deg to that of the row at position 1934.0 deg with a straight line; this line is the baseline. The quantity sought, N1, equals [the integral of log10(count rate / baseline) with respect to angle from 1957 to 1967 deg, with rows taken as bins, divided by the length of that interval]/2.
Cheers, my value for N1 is -0.017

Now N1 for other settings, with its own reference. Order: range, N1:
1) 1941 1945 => 0.013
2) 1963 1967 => -0.021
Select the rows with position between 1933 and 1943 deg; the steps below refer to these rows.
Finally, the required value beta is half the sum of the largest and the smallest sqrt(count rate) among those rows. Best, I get 17.0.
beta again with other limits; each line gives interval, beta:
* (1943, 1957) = 17.0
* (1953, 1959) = 16.8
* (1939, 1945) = 17.1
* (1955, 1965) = 16.9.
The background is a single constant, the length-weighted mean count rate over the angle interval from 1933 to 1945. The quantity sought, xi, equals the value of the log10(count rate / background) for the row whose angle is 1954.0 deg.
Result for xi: -0.030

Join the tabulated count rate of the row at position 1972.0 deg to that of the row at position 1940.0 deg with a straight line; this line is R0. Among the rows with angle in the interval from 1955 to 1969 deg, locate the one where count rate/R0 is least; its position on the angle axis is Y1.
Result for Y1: 1962.0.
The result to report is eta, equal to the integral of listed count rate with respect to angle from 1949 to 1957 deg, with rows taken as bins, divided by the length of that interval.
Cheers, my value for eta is 287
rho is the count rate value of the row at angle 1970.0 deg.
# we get 328.4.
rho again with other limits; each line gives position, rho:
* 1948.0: 308.5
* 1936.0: 287.9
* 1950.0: 288.7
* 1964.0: 285.6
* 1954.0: 270.8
